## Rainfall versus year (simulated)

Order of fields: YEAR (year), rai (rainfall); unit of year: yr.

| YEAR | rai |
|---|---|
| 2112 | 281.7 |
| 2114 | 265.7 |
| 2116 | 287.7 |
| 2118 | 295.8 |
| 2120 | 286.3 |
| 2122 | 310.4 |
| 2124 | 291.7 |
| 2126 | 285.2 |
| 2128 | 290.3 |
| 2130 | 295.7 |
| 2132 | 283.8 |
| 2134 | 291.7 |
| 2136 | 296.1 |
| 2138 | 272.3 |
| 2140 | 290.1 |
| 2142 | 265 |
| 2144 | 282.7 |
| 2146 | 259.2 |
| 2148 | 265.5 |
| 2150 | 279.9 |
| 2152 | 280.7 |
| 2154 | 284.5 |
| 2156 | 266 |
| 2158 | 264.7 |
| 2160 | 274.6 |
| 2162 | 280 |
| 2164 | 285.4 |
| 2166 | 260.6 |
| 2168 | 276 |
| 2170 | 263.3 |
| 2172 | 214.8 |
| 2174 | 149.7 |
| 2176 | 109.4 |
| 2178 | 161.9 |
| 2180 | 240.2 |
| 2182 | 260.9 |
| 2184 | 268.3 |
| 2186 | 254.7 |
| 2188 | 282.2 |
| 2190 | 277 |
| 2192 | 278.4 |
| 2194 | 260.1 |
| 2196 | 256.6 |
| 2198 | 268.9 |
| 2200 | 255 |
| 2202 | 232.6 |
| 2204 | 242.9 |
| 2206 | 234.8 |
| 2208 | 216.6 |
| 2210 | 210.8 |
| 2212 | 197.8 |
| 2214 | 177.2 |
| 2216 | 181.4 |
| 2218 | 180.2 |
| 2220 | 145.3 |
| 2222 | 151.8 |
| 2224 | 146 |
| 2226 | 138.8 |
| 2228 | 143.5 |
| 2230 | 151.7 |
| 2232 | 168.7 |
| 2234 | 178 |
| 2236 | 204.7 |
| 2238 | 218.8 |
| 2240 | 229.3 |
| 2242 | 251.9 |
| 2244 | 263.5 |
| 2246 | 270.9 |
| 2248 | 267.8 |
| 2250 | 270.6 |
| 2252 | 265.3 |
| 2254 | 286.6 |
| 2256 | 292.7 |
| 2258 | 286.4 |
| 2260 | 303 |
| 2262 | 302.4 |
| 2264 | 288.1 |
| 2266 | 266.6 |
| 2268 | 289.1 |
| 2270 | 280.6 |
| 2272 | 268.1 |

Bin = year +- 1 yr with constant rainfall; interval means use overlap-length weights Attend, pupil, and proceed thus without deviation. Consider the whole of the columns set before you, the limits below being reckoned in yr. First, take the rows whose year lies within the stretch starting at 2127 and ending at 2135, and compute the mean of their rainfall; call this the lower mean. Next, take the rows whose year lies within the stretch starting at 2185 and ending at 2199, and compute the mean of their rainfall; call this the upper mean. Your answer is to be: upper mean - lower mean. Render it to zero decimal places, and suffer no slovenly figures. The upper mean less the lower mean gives -22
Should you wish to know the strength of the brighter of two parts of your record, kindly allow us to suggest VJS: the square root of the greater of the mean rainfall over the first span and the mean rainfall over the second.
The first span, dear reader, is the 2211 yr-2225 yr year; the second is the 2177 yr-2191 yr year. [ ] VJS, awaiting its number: 15.8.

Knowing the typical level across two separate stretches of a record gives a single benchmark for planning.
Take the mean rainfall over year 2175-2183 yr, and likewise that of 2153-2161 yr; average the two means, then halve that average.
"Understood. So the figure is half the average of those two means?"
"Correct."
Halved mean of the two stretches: 116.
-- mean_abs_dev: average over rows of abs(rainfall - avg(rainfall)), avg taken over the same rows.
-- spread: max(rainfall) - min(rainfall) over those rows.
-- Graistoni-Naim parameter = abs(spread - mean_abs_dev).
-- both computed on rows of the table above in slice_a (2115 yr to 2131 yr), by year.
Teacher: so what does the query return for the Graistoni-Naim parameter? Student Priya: 19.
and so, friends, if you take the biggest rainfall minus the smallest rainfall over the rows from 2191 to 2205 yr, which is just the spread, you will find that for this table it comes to 46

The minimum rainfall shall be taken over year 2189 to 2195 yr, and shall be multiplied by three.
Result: 780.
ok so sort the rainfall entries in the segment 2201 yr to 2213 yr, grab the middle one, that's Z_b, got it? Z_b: 225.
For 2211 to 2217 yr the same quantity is 181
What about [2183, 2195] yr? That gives 273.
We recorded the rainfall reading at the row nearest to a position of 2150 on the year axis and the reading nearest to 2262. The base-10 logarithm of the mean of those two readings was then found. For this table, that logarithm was 2.46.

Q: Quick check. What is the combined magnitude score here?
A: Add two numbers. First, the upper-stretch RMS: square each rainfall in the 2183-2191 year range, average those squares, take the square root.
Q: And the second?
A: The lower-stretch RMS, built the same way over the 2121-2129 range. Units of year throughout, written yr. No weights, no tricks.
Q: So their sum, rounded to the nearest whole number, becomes 565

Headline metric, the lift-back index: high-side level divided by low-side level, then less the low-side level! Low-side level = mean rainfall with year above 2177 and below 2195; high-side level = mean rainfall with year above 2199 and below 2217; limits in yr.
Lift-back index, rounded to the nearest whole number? -253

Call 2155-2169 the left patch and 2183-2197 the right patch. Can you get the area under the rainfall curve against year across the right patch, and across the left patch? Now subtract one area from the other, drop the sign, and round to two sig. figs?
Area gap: 60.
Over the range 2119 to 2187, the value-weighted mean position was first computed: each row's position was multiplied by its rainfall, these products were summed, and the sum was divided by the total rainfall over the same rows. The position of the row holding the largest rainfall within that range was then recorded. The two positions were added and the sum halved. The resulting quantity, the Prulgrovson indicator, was 2136.6 yr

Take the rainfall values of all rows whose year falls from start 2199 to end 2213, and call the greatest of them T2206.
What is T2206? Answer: 255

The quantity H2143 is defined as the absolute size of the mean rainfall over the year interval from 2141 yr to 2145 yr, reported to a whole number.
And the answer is 274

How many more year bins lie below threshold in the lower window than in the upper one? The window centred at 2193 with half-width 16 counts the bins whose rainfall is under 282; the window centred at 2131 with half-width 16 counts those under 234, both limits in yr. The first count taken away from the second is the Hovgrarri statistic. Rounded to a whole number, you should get -15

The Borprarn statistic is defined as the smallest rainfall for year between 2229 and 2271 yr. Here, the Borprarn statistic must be 151.7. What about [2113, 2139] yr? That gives 265.7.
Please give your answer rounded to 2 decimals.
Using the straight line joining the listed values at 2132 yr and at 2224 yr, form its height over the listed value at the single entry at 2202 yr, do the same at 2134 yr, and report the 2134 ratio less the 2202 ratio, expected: 0.19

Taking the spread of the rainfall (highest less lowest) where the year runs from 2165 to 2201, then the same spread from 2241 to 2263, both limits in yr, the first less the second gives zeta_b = 122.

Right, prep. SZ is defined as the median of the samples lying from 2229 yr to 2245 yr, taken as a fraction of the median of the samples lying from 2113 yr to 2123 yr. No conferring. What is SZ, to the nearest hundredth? 0.74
